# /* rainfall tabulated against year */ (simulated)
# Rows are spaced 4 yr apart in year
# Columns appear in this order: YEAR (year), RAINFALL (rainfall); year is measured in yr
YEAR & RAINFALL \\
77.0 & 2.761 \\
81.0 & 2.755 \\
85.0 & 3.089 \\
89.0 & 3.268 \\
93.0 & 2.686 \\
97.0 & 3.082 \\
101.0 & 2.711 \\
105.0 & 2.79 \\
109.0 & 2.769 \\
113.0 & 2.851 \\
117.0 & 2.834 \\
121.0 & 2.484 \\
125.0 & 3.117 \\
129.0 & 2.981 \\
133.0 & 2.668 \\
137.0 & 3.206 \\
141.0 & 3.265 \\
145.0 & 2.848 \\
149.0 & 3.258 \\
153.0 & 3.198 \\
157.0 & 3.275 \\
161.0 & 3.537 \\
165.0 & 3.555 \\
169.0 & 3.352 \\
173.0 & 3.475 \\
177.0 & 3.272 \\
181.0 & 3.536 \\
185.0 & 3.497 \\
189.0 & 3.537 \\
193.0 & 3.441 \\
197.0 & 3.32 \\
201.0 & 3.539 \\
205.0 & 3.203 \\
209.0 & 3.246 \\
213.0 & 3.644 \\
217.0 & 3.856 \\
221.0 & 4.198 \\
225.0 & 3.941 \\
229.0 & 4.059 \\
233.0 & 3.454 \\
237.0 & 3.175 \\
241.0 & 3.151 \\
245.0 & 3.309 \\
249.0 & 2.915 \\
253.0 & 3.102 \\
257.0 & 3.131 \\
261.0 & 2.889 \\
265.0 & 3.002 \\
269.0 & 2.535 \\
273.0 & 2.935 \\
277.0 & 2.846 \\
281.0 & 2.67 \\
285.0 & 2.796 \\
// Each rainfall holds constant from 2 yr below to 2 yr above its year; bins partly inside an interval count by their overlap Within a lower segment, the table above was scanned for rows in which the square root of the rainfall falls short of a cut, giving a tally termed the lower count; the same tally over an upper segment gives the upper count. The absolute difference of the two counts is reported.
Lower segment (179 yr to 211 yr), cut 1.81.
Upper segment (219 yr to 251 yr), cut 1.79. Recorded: 1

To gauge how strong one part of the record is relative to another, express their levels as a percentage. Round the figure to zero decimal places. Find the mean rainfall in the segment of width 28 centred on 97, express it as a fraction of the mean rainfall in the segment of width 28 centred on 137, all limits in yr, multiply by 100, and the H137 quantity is 96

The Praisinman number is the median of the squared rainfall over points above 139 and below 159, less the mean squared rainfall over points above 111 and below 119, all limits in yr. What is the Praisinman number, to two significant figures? 2.5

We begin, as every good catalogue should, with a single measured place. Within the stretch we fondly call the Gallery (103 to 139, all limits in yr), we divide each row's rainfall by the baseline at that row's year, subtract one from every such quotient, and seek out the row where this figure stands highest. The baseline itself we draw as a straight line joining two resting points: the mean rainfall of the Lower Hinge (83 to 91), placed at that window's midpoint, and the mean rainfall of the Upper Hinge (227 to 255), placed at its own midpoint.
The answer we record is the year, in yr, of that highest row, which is 137.0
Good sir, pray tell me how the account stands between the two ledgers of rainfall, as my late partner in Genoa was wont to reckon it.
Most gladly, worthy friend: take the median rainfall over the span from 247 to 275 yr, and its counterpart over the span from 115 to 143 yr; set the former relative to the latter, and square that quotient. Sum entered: 1.0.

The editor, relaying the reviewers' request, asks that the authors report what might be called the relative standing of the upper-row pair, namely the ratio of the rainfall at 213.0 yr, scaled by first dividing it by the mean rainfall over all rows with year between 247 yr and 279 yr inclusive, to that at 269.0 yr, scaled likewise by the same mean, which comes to 1.44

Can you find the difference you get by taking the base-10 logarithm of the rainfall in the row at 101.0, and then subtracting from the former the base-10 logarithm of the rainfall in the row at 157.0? -0.08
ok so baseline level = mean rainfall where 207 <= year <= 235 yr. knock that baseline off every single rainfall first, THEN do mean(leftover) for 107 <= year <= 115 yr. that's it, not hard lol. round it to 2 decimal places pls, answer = -0.96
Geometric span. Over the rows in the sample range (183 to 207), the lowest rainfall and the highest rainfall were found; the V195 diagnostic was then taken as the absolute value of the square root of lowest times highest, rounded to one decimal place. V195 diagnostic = 3.4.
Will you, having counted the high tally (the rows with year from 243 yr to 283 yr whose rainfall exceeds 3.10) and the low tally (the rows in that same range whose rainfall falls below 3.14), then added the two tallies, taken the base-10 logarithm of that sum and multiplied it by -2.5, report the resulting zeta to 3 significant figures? -2.70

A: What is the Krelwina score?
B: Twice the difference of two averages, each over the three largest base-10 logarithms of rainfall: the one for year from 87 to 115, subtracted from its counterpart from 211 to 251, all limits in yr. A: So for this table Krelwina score 0.25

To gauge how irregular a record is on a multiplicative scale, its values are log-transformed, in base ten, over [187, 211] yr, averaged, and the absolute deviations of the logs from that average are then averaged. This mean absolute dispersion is 0.016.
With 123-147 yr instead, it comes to 0.026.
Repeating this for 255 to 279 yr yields 0.021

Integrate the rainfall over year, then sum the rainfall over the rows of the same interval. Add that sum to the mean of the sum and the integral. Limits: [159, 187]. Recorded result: 85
